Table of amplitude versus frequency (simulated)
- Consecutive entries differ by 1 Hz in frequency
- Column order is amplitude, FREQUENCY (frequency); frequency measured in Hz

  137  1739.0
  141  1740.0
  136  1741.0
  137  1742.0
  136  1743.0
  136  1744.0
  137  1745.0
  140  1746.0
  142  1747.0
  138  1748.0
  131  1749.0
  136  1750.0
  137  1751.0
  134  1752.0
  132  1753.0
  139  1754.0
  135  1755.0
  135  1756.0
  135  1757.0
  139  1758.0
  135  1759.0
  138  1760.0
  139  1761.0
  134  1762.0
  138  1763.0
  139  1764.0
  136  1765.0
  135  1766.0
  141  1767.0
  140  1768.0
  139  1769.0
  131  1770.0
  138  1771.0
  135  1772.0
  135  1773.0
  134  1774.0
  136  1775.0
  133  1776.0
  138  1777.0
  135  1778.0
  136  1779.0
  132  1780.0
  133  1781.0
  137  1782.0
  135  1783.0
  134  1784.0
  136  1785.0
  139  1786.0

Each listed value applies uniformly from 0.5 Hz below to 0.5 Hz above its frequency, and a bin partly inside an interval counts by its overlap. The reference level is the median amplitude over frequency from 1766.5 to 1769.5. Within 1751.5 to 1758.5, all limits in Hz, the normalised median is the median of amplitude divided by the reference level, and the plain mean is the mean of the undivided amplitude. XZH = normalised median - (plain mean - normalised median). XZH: -133.6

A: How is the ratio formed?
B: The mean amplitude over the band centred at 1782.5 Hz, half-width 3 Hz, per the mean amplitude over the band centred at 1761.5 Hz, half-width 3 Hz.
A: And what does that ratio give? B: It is 0.98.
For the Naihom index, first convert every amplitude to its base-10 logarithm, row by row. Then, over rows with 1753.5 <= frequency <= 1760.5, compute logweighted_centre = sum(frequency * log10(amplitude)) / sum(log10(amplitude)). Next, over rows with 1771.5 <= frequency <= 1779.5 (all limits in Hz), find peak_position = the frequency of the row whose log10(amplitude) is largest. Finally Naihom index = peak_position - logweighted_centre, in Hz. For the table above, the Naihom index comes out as 20.0 Hz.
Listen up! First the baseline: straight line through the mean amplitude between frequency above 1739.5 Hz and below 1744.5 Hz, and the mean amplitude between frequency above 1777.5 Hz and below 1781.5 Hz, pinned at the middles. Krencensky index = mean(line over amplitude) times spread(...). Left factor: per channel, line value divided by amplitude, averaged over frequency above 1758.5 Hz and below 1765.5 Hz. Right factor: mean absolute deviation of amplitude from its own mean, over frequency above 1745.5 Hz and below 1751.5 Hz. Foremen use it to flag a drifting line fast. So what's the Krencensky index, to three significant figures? 2.64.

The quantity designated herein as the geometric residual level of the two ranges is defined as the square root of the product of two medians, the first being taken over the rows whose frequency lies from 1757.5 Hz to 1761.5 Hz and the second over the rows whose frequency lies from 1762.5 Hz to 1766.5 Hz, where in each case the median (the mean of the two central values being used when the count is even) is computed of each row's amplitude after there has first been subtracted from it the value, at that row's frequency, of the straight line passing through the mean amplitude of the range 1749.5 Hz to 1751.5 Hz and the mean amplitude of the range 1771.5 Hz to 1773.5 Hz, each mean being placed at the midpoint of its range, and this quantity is 1.9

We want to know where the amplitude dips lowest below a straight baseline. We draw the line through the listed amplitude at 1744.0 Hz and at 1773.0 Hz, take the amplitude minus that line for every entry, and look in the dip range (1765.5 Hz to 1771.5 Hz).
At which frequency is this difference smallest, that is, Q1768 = 1770.0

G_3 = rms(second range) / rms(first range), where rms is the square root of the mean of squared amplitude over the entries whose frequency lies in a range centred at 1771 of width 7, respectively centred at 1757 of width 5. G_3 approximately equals 1.00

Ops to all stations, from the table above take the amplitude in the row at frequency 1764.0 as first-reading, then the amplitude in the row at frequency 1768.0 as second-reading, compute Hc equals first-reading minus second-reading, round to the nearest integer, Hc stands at -1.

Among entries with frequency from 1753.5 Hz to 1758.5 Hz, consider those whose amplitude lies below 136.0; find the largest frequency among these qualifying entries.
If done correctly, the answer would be 1757.0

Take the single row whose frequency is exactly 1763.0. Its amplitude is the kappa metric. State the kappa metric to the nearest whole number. 138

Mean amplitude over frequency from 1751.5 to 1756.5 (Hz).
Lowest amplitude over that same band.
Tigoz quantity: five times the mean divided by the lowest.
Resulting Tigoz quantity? 5.114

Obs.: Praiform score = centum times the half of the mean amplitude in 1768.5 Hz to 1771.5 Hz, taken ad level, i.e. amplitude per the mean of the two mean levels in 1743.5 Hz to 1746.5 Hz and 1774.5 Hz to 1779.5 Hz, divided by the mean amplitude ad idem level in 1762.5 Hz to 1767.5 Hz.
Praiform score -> 49.3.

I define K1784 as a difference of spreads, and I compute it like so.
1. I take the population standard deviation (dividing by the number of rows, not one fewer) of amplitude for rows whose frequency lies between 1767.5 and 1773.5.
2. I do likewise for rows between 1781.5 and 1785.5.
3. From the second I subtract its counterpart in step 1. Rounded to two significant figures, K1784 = -1.9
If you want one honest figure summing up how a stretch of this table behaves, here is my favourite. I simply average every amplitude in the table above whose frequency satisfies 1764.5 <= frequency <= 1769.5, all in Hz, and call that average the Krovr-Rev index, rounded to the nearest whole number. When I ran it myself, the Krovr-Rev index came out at 138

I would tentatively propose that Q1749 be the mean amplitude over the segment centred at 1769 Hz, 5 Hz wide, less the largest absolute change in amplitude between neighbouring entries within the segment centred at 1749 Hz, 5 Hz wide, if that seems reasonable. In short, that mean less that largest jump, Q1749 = 131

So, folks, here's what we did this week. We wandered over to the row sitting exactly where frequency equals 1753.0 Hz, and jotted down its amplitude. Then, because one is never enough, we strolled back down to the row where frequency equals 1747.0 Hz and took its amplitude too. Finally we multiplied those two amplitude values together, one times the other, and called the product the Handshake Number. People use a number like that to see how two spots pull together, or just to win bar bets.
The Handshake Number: 18744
